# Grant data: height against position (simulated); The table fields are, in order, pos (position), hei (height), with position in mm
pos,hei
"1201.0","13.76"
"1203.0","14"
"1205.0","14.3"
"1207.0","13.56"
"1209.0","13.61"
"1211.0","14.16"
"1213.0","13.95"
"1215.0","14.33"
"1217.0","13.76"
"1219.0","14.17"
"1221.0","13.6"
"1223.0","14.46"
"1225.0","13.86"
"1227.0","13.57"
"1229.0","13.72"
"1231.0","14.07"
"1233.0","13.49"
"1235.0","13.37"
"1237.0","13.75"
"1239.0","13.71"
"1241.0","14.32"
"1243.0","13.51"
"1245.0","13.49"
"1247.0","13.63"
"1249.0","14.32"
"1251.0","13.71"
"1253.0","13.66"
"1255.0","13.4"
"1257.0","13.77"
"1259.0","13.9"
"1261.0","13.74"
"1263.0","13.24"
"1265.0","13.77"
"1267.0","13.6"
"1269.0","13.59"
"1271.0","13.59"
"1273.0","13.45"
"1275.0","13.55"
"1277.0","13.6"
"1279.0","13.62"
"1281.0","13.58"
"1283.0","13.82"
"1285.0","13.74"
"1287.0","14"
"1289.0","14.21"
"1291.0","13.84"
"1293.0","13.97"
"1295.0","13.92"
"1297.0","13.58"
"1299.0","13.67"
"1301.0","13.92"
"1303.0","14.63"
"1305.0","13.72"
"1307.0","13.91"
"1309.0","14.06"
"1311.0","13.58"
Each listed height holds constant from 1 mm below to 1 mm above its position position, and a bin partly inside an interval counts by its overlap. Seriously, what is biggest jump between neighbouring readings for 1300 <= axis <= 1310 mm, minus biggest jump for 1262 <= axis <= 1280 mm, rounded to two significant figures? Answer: 0.38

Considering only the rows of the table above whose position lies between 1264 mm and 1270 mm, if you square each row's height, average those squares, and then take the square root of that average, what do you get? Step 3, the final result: 13.7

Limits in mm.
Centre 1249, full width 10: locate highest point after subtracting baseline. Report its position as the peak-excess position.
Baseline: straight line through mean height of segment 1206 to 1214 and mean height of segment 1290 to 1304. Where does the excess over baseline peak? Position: 1249.0 mm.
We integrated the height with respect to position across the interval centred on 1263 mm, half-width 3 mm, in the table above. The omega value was 81.5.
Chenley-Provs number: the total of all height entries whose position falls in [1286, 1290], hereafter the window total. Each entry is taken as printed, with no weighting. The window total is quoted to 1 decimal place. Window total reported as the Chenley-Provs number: 28.2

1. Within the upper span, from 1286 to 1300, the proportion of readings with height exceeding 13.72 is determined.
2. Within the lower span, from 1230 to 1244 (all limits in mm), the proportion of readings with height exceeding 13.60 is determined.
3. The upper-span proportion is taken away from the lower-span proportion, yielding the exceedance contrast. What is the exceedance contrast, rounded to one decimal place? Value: -0.1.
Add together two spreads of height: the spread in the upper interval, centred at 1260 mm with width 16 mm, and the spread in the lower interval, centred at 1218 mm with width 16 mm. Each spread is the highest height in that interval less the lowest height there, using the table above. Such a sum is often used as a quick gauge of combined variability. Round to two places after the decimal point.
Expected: 1.52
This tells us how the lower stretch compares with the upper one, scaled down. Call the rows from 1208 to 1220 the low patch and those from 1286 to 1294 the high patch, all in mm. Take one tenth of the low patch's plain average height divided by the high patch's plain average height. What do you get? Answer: 0.100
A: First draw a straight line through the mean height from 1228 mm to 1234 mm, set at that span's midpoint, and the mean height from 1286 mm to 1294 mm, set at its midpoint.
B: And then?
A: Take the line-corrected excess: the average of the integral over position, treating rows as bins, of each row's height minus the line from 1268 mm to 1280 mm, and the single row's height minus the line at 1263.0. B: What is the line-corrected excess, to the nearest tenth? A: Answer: -2.6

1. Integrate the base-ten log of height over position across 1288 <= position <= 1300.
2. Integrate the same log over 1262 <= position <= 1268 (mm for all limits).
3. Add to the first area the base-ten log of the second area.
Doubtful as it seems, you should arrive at 15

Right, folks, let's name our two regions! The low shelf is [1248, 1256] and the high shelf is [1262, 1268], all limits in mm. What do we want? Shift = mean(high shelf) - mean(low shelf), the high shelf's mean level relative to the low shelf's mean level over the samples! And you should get -0.2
